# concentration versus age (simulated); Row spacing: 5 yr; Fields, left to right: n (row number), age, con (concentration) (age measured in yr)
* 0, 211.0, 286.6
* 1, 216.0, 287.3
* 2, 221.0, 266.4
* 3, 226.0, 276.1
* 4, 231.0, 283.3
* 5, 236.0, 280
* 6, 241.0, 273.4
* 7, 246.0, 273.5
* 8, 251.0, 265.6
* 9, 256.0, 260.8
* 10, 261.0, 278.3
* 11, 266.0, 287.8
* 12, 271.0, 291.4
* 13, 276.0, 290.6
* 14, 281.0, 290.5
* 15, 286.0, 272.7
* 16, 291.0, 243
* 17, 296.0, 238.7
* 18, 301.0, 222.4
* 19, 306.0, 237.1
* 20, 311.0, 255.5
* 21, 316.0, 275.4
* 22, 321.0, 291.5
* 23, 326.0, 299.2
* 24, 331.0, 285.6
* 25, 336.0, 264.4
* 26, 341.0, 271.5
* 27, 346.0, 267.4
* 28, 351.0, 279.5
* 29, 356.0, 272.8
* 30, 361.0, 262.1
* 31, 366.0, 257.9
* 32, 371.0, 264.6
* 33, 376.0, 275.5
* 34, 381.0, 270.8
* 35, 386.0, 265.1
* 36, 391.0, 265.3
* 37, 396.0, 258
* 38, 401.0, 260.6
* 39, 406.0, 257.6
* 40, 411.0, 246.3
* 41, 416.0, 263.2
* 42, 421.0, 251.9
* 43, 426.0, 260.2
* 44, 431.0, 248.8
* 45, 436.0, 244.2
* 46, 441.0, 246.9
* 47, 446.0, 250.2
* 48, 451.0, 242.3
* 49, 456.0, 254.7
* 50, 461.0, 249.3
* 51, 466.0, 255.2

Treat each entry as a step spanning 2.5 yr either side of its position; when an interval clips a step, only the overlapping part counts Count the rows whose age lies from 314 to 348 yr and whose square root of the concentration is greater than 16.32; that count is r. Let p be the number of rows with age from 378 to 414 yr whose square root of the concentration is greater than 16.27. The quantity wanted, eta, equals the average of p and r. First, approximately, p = 3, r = 6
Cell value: 4.5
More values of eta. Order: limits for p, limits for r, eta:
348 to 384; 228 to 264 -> 4.5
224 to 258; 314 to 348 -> 6.0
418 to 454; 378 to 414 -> 0.5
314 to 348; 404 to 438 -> 3.0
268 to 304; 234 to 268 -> 4.5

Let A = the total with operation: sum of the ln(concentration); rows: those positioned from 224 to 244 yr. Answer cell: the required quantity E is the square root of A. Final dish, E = 4.74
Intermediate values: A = 22.5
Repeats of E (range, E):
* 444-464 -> 4.70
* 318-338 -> 4.75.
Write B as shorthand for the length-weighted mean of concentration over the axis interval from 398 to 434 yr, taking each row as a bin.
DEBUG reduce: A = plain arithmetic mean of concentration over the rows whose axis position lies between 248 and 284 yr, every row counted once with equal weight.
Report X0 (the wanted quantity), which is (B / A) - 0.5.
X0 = 0.41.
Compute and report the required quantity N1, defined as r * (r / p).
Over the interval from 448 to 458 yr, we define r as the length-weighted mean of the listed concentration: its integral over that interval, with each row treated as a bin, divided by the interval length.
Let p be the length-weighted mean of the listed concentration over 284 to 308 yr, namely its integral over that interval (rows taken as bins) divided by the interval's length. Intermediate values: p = 242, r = 248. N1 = 254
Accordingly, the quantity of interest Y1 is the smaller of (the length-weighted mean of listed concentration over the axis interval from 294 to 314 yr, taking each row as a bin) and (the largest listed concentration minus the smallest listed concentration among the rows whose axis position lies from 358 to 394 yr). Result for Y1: 18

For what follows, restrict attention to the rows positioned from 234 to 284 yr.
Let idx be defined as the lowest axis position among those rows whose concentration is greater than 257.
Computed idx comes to 236.0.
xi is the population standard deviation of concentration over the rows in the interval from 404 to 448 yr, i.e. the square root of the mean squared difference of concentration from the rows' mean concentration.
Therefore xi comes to 6.3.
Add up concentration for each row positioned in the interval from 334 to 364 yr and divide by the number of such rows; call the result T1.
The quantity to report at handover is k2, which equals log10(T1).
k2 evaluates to 2.43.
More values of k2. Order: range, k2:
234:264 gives 2.43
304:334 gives 2.44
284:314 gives 2.39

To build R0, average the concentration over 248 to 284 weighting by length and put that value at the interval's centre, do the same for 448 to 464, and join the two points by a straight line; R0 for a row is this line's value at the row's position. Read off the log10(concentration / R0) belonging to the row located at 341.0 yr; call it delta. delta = 0.006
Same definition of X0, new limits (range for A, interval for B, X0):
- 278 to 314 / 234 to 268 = 0.59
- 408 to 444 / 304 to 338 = 0.59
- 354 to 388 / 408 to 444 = 0.44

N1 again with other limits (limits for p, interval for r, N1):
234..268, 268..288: 300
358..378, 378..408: 261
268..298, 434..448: 224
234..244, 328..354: 272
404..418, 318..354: 306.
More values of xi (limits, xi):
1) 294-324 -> 23.7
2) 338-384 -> 6.4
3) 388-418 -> 6.1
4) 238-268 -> 8.7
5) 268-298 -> 22.4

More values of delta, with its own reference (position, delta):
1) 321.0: 0.031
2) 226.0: -0.017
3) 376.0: 0.021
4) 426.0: 0.010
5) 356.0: 0.012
